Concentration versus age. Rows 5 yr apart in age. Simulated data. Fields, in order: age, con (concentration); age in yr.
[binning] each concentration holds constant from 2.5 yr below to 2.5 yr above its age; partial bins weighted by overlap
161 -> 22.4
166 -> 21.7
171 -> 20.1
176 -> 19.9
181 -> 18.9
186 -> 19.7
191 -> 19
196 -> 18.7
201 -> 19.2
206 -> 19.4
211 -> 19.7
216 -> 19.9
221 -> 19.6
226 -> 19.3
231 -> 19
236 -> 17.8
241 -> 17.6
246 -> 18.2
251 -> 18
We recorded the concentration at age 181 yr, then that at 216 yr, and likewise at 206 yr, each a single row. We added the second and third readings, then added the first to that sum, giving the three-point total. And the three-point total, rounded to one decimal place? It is 58.2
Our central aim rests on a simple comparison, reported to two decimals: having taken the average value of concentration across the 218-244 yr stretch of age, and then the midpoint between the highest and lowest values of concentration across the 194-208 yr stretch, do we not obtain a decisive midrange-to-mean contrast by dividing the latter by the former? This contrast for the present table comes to 1.02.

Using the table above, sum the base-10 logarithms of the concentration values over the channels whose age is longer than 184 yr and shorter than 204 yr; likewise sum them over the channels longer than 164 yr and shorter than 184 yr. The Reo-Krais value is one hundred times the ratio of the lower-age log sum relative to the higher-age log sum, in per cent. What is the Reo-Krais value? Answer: 101.7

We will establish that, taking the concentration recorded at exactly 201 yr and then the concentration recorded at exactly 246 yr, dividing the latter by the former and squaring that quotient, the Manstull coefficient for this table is 0.90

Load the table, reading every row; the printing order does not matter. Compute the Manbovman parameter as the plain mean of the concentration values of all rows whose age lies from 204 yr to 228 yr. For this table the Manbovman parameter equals 19.6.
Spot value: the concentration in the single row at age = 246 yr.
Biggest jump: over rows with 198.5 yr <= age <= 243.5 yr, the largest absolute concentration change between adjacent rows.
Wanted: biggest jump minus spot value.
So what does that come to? -17.0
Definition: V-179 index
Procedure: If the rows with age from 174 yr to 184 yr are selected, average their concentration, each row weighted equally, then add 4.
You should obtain 23.4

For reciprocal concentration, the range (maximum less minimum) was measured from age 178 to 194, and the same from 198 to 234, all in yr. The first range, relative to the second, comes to 0.9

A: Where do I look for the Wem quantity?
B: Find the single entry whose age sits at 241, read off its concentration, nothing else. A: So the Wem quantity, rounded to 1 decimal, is 17.6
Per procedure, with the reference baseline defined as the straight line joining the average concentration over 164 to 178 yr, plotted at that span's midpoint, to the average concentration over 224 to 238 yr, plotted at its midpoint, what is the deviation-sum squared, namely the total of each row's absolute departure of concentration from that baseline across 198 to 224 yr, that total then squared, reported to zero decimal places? 5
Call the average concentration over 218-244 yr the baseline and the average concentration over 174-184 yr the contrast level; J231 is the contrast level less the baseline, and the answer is 0.7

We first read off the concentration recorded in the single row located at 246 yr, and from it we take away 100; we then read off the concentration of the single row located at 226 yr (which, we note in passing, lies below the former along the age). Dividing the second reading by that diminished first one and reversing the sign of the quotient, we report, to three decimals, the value 0.236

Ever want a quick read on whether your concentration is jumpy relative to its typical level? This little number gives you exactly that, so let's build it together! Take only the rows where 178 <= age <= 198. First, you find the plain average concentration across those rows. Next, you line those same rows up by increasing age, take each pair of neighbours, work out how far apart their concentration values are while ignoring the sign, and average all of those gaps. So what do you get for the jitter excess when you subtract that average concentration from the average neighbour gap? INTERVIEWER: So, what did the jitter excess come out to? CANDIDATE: -18.5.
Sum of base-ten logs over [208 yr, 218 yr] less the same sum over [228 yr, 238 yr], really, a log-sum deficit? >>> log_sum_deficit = 0.064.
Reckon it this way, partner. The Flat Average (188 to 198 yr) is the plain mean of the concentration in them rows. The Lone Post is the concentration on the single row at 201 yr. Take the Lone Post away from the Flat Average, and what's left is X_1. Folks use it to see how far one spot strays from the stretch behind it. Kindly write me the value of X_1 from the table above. -0.3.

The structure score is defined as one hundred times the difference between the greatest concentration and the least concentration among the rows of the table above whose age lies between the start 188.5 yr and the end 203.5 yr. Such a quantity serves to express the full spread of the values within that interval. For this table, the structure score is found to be 50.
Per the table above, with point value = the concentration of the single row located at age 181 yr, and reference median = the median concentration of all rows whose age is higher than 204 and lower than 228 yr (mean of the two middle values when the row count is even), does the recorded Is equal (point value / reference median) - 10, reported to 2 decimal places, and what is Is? -9.04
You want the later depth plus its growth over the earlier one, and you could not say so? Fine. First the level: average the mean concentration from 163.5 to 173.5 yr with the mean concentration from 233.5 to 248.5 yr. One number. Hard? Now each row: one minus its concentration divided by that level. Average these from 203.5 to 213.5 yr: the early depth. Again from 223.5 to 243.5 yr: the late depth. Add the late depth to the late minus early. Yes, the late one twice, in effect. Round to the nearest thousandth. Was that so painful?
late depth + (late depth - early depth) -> 0.107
